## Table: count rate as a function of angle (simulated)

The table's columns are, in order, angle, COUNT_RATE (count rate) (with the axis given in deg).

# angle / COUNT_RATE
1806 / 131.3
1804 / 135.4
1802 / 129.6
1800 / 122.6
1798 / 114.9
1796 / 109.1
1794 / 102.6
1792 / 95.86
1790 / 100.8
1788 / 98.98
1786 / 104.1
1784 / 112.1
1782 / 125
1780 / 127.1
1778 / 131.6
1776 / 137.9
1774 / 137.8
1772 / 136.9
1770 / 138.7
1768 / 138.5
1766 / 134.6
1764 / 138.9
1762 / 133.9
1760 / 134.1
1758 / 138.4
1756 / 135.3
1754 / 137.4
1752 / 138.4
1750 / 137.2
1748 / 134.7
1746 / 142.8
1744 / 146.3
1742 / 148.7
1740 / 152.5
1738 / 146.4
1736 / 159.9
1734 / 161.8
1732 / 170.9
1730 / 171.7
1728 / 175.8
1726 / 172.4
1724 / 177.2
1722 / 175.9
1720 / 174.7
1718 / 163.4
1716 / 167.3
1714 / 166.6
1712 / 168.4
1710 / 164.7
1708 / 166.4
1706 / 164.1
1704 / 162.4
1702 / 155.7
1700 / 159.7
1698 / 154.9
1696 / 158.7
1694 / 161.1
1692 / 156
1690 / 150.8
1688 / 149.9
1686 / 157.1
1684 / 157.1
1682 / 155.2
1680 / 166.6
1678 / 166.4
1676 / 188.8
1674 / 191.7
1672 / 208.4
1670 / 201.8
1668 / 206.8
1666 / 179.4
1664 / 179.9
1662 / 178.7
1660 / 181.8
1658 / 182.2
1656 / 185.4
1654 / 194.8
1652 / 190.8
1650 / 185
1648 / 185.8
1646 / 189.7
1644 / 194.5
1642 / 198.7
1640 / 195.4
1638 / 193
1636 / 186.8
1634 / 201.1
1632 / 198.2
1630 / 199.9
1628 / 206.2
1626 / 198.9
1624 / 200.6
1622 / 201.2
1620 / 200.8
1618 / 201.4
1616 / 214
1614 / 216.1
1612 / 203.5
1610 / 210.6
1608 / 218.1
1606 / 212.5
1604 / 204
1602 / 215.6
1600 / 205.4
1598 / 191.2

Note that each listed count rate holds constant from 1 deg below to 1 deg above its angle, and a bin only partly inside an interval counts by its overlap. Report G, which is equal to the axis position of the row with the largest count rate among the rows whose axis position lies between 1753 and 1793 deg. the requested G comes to 1764 deg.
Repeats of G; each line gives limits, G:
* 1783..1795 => 1784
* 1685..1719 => 1712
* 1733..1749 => 1734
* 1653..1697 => 1672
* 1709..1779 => 1724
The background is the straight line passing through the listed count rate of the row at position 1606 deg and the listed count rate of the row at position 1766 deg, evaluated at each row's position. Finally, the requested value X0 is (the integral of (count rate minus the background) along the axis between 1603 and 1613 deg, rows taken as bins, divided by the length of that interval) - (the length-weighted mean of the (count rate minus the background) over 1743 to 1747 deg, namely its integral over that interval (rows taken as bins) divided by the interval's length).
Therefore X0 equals -2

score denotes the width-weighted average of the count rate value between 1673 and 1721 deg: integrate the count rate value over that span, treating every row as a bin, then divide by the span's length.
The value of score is 164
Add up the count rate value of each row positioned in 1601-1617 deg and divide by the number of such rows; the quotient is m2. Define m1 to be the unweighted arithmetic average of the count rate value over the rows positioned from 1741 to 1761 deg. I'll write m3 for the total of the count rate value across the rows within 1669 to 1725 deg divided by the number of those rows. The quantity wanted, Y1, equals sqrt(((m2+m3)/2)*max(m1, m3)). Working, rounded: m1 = 139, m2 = 212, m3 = 168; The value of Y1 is 178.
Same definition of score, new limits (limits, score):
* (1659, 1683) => 184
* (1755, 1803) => 124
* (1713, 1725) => 171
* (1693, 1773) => 154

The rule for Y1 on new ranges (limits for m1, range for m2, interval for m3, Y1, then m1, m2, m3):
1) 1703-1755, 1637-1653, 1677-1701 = 167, 160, 192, 158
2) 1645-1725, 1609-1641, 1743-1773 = 171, 173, 202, 138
